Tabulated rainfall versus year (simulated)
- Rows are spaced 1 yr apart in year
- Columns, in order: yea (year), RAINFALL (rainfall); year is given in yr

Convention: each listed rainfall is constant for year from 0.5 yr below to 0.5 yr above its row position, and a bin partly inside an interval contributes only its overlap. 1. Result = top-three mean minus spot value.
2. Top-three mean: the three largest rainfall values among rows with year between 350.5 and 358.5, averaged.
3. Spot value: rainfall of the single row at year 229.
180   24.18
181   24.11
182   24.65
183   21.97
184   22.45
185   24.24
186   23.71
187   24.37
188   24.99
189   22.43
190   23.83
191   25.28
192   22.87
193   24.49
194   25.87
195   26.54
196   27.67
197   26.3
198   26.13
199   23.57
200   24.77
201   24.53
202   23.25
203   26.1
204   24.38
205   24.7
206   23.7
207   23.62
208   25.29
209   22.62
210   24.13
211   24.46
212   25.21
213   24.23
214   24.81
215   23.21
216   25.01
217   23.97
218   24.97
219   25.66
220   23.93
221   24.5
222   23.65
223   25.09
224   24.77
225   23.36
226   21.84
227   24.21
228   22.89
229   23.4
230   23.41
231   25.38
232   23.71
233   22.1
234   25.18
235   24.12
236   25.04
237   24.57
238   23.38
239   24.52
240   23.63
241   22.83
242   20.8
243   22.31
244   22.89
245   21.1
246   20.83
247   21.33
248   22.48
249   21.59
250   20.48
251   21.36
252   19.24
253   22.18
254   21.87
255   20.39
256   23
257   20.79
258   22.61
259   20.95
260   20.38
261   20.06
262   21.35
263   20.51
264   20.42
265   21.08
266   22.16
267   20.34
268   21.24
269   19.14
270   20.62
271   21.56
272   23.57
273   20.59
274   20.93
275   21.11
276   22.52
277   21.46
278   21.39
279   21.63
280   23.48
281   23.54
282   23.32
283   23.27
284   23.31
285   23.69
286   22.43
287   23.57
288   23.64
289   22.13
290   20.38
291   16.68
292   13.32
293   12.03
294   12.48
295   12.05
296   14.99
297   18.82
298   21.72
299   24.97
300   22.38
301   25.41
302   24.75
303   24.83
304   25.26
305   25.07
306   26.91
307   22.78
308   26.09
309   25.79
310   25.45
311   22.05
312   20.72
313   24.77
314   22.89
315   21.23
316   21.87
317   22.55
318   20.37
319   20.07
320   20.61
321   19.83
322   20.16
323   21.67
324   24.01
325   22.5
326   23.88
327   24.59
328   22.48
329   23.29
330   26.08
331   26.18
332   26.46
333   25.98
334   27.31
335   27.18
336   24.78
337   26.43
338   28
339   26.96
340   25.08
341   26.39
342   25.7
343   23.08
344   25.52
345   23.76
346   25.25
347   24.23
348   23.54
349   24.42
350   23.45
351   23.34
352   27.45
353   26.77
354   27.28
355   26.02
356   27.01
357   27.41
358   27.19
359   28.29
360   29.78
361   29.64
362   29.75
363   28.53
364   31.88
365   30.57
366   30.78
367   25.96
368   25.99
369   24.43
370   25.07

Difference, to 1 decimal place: 4.0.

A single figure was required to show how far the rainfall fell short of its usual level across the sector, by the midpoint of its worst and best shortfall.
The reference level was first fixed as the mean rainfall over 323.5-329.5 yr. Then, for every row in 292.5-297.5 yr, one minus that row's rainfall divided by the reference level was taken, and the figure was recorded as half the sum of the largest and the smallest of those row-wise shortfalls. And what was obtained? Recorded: 0.34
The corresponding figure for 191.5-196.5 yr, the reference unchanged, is -0.08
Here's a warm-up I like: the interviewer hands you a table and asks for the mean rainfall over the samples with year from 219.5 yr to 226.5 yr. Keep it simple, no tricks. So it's 23.9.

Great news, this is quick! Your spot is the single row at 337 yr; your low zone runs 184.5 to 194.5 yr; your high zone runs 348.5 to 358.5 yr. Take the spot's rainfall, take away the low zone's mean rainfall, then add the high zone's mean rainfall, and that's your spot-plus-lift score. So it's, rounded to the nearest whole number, 28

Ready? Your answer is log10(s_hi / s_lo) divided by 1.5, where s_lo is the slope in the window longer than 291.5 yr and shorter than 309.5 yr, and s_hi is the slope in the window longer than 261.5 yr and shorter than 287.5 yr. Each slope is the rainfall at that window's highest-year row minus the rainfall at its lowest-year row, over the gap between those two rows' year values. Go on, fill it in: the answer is -0.6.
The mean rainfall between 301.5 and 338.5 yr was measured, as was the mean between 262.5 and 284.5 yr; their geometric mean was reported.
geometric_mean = 22.8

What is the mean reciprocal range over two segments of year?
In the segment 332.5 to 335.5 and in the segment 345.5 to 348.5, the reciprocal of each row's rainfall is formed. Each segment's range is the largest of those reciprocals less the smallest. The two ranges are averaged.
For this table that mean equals 0.0024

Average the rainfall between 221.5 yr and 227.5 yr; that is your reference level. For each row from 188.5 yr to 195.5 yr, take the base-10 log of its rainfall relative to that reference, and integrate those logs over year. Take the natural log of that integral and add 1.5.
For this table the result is -1.1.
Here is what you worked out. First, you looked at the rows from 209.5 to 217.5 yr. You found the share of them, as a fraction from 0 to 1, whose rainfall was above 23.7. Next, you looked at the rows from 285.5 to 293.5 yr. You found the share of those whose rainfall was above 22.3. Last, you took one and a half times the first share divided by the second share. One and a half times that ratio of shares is 3.5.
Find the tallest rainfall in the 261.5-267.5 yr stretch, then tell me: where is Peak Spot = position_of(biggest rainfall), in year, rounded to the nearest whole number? 266 yr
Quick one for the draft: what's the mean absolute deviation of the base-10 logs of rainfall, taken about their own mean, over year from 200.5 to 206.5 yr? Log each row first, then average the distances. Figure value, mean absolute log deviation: 0.012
